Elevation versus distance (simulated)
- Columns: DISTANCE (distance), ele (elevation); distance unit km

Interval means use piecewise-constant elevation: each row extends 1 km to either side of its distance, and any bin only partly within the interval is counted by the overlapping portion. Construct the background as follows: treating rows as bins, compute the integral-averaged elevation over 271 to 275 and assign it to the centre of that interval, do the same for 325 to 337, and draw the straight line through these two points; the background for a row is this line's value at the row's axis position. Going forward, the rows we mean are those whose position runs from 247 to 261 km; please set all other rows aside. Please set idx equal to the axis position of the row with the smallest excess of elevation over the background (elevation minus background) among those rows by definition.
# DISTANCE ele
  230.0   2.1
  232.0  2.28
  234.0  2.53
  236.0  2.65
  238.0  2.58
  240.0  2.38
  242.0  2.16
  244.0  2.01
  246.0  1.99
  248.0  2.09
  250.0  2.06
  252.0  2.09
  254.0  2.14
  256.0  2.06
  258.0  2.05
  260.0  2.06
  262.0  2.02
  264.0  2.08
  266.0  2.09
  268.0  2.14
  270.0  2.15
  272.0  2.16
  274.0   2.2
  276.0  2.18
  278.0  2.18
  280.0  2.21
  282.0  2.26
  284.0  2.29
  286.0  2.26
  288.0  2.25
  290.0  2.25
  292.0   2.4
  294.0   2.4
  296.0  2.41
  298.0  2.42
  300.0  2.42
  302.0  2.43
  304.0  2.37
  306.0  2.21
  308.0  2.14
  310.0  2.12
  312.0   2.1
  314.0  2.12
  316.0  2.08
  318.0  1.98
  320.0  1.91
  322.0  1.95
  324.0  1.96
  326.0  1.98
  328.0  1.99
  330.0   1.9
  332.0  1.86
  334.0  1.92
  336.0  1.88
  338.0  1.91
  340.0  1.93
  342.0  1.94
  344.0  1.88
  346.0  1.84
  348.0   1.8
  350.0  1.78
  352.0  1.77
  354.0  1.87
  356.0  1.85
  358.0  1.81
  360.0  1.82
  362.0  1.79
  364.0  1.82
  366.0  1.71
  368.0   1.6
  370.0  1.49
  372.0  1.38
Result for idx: 250.0 km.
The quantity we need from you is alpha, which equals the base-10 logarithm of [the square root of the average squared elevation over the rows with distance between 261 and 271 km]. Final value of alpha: 0.321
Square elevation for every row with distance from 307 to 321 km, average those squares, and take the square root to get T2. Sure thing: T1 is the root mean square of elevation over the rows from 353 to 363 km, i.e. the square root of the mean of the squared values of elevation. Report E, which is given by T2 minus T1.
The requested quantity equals 0.24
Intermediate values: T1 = 1.83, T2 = 2.07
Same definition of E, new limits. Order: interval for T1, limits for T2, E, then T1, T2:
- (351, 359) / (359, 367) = -0.04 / 1.83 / 1.79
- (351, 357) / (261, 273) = 0.28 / 1.83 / 2.11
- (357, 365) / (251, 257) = 0.29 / 1.81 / 2.10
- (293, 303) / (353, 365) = -0.59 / 2.42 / 1.83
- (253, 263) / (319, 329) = -0.11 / 2.07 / 1.96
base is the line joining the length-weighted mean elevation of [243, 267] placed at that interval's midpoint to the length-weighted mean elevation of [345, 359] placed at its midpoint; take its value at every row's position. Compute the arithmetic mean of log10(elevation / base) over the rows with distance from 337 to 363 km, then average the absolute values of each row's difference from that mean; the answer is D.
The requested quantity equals 0.009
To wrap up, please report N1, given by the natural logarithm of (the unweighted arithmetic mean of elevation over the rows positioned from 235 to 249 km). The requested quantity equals 0.82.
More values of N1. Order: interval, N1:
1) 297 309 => 0.85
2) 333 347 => 0.64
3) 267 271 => 0.76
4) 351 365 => 0.60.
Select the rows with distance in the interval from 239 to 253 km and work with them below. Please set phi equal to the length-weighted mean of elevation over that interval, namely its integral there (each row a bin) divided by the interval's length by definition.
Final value 2.11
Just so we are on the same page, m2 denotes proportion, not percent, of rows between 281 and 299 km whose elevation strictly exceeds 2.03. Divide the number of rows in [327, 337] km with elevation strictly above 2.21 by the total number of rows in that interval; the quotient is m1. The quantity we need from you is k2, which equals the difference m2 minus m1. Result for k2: 1.00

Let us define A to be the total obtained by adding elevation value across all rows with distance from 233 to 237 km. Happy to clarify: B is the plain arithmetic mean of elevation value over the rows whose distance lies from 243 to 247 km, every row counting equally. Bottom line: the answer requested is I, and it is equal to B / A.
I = 0.386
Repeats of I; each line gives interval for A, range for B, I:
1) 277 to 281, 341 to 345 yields 0.435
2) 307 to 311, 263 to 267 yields 0.489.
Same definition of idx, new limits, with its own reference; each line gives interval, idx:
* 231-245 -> 244.0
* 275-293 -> 276.0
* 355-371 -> 370.0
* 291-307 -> 306.0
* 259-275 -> 262.0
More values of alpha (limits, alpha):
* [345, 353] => 0.255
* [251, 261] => 0.318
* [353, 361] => 0.264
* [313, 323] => 0.303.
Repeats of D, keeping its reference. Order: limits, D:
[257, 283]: 0.015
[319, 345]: 0.006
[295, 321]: 0.027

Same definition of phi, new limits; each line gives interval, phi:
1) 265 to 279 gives 2.16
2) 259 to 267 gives 2.06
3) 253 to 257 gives 2.10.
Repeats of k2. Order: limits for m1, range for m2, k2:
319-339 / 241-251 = 0.60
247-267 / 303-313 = 1.00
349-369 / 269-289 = 1.00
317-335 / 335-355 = 0.00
